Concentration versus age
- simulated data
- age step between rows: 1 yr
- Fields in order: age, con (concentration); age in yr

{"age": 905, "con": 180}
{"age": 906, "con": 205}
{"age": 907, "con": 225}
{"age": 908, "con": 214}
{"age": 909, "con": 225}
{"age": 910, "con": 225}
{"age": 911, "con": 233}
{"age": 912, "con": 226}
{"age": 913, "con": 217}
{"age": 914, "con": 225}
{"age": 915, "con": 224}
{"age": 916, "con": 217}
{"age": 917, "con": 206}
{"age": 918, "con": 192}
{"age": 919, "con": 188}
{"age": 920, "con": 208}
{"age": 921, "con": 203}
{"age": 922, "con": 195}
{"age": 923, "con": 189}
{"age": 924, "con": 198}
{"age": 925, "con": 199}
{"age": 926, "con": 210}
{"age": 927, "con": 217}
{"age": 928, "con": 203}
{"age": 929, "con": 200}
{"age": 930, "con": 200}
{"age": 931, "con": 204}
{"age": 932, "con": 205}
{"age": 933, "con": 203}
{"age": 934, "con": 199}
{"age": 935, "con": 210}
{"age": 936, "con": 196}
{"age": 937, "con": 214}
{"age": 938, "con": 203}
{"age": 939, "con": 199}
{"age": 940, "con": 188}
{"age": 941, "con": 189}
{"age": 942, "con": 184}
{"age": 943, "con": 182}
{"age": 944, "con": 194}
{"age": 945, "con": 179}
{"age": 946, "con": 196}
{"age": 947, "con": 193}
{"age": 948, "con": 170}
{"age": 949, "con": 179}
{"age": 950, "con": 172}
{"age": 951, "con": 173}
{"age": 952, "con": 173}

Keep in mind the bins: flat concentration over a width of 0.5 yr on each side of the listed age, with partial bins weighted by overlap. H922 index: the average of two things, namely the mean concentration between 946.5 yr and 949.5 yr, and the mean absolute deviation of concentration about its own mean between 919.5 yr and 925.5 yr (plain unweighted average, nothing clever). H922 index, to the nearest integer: 93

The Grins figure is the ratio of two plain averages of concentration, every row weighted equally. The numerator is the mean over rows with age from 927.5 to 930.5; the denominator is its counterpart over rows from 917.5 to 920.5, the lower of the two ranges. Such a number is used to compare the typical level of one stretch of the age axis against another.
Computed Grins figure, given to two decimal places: 1.03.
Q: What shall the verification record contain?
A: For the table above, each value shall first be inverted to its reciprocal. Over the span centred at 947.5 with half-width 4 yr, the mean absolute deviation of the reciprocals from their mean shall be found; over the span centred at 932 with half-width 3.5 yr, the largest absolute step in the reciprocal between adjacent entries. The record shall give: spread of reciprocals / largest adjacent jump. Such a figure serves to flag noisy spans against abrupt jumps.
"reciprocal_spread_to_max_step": 1.0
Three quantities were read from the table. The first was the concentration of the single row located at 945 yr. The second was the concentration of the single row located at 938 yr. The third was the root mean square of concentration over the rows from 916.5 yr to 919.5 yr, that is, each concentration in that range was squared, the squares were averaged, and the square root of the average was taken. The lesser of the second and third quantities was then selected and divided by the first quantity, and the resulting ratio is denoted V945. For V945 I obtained 1.09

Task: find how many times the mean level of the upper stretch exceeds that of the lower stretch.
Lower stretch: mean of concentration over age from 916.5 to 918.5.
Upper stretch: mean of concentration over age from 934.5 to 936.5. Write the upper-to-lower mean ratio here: 1.020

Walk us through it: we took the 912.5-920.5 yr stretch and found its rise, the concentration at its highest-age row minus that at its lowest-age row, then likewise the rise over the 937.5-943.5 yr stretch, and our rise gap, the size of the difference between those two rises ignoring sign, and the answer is 12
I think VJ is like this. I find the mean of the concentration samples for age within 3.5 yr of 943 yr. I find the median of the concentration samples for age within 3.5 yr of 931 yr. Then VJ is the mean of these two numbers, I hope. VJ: 195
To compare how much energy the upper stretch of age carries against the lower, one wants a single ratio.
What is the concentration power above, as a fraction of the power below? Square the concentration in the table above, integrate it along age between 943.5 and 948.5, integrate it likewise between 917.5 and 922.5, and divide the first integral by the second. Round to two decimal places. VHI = 0.89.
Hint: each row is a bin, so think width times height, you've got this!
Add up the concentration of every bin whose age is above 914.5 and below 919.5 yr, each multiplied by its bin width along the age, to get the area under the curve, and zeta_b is 1027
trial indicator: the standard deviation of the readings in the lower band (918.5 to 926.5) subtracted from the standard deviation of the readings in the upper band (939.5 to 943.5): -5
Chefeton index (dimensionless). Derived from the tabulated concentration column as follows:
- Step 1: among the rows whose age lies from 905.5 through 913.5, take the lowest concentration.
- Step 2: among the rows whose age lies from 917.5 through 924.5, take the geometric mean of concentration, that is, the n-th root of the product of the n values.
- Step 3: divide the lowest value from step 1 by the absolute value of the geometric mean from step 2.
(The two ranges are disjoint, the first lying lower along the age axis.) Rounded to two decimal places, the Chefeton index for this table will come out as 1.05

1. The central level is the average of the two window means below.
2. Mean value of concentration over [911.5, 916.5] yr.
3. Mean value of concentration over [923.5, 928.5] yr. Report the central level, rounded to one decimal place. 213.6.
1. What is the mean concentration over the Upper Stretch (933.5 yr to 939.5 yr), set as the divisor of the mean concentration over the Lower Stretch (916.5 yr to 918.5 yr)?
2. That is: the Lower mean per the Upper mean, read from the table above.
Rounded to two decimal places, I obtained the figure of 0.98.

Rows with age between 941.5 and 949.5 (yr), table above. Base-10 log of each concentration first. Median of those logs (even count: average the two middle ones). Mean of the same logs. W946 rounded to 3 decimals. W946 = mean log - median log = 0.003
